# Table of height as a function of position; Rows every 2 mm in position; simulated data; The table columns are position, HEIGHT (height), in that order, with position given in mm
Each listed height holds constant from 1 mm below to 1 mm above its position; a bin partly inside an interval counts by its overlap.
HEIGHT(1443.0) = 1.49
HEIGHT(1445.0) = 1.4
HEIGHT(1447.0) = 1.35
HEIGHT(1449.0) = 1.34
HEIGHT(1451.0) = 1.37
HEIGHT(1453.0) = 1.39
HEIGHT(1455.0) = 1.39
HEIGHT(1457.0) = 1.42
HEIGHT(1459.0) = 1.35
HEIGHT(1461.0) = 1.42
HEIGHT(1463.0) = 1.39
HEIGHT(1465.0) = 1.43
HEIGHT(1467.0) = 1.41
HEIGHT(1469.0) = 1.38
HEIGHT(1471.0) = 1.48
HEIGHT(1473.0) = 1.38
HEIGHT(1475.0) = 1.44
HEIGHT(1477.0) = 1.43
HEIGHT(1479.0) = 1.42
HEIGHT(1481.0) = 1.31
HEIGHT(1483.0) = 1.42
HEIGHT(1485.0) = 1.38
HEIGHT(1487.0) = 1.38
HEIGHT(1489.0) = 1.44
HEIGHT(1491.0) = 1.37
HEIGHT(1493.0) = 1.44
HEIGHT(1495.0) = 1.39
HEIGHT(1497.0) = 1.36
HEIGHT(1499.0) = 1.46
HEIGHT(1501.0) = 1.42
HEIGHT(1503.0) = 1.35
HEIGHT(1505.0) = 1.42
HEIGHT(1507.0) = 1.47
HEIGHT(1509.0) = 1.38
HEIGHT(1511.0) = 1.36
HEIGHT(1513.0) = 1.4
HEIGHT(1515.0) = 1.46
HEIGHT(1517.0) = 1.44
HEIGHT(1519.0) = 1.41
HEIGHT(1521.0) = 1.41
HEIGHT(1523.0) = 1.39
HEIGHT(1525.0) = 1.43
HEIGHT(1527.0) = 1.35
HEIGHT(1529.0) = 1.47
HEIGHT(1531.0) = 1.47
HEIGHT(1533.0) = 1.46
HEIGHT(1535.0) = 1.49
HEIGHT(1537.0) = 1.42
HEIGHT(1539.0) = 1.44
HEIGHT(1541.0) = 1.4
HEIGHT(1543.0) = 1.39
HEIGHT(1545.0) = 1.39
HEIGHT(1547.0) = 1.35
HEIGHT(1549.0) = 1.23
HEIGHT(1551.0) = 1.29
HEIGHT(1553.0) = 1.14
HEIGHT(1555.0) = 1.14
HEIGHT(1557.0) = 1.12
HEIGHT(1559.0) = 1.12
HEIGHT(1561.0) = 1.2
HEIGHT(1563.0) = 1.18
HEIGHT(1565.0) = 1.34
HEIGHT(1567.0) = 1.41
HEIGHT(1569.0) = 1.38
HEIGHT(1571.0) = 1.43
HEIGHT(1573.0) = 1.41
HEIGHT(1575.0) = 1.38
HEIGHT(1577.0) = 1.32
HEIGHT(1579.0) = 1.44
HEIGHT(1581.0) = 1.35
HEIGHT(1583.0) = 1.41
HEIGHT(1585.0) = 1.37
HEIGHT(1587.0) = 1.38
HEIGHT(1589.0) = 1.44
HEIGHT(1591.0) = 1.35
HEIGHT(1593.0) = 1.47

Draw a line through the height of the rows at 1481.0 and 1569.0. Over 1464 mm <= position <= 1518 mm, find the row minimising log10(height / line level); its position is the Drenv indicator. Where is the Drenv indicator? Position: 1481.0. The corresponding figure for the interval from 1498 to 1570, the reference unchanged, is 1559.0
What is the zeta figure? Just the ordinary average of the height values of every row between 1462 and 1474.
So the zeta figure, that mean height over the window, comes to 1.41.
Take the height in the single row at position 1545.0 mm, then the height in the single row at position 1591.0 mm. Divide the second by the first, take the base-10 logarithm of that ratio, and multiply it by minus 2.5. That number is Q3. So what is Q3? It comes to 0.032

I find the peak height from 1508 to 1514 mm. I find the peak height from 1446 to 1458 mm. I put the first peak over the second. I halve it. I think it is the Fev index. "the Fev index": 0.49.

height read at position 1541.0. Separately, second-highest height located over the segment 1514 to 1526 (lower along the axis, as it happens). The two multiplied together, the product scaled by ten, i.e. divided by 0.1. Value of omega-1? 20.2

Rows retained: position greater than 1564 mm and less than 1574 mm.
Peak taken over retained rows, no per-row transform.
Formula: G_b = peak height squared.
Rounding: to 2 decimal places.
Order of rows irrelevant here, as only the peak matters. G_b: 2.04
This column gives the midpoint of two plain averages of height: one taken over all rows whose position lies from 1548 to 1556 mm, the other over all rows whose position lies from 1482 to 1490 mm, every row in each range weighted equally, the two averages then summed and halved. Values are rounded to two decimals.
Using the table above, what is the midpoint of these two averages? 1.30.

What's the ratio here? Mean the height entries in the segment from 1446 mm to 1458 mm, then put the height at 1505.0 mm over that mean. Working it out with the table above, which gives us 1.03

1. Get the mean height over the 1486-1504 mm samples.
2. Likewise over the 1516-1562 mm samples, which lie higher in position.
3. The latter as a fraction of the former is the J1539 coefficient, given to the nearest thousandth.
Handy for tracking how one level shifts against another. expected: 0.960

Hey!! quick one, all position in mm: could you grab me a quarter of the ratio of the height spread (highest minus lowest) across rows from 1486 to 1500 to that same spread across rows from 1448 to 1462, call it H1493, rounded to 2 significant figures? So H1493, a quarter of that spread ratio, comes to 0.31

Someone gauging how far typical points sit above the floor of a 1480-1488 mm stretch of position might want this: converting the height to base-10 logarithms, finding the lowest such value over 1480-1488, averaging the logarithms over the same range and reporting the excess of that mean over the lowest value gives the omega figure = 0.020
